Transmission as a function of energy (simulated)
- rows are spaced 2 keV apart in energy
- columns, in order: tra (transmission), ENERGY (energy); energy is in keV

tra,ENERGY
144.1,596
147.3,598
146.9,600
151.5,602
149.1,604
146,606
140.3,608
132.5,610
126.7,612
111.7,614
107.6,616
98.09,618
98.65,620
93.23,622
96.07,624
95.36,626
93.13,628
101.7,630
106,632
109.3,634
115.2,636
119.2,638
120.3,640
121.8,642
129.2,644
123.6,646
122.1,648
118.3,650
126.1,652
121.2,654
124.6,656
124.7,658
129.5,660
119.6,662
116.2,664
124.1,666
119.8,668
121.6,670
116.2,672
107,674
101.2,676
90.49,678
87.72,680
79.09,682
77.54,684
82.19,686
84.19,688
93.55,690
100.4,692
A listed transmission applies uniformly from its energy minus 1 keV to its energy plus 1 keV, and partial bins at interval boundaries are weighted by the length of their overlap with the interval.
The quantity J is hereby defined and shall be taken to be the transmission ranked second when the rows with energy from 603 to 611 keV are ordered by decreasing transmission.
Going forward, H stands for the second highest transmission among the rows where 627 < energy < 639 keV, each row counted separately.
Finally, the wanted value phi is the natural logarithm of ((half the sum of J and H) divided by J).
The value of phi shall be -0.11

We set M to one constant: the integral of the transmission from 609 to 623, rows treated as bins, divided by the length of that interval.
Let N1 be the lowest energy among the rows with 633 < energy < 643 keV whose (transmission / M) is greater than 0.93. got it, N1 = 634 keV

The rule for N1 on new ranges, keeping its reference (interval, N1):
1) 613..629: 614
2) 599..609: 600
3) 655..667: 656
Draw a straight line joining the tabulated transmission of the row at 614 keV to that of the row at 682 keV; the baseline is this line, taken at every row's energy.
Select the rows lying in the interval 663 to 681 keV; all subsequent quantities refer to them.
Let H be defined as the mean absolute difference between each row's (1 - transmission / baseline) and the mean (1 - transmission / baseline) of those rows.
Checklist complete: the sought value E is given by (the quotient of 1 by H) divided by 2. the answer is 4.8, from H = 0.10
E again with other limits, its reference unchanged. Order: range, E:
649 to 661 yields 11.1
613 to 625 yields 11.8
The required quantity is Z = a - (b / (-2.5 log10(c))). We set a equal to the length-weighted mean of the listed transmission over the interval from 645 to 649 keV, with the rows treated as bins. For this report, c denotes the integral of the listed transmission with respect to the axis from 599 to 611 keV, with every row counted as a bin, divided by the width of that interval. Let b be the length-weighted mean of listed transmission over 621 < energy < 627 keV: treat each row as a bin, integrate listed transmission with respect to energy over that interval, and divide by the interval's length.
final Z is 140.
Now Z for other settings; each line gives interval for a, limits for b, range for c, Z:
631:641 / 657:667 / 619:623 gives 139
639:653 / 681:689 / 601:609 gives 138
